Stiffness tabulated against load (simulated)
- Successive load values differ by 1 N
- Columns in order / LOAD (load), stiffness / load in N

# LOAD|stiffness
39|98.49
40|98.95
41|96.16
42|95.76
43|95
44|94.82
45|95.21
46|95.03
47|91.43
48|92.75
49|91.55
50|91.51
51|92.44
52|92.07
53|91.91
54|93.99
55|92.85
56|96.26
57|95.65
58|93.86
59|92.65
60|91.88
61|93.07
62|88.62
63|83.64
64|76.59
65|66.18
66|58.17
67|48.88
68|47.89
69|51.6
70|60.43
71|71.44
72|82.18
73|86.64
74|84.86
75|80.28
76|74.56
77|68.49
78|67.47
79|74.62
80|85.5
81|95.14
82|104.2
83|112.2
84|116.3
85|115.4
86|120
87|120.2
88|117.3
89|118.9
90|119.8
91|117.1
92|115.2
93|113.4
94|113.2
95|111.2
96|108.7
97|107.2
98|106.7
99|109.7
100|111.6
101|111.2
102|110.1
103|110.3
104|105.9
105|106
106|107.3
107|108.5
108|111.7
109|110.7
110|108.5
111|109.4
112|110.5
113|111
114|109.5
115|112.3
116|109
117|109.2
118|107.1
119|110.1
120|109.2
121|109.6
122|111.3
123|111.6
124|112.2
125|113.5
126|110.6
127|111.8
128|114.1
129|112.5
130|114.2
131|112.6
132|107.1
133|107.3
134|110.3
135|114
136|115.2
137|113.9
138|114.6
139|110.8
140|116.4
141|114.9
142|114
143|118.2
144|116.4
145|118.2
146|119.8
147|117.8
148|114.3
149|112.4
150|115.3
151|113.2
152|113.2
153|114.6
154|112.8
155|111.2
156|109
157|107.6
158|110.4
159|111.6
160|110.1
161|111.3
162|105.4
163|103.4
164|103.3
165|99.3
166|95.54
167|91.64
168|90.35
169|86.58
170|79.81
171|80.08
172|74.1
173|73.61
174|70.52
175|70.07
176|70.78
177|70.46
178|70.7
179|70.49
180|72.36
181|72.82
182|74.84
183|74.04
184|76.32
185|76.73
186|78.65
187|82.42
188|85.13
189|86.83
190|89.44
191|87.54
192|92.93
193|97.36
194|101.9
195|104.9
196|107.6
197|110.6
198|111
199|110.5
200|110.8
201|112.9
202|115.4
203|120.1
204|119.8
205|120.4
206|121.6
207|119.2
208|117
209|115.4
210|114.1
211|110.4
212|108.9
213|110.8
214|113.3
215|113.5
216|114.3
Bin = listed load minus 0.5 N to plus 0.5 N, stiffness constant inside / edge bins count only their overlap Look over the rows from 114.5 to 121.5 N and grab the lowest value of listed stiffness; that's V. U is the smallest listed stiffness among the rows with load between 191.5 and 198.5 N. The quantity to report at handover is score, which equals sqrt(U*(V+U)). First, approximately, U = 92.93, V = 107.1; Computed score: 136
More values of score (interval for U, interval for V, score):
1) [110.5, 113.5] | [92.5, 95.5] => 155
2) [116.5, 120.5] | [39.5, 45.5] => 147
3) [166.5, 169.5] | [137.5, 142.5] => 131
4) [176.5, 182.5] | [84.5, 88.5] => 114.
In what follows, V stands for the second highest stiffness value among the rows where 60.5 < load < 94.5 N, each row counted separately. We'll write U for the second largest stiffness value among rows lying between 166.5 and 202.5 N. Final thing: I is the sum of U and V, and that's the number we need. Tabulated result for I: 233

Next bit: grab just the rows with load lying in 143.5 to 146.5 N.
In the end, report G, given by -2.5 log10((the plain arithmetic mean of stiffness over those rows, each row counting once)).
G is -5.18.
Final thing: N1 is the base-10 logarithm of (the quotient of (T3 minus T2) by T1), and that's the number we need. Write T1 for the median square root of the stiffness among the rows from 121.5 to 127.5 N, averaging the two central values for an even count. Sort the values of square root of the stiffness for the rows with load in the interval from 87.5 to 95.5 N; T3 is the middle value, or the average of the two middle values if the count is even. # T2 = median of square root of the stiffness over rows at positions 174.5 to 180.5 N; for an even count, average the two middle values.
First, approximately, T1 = 10.6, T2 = 8.4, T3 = 10.8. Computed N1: -0.6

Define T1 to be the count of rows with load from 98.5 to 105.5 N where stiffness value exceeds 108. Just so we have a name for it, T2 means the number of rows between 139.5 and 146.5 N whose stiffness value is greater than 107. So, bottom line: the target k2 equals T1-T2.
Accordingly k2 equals -2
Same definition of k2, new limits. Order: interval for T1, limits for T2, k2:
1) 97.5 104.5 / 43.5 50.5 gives 5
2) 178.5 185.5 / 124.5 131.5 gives -7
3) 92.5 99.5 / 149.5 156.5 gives -2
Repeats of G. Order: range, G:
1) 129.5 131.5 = -5.14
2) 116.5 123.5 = -5.10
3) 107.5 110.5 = -5.11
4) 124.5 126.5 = -5.12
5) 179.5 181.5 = -4.65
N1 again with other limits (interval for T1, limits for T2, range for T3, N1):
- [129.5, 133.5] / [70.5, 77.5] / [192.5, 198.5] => -0.9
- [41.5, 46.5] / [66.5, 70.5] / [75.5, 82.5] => -0.8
